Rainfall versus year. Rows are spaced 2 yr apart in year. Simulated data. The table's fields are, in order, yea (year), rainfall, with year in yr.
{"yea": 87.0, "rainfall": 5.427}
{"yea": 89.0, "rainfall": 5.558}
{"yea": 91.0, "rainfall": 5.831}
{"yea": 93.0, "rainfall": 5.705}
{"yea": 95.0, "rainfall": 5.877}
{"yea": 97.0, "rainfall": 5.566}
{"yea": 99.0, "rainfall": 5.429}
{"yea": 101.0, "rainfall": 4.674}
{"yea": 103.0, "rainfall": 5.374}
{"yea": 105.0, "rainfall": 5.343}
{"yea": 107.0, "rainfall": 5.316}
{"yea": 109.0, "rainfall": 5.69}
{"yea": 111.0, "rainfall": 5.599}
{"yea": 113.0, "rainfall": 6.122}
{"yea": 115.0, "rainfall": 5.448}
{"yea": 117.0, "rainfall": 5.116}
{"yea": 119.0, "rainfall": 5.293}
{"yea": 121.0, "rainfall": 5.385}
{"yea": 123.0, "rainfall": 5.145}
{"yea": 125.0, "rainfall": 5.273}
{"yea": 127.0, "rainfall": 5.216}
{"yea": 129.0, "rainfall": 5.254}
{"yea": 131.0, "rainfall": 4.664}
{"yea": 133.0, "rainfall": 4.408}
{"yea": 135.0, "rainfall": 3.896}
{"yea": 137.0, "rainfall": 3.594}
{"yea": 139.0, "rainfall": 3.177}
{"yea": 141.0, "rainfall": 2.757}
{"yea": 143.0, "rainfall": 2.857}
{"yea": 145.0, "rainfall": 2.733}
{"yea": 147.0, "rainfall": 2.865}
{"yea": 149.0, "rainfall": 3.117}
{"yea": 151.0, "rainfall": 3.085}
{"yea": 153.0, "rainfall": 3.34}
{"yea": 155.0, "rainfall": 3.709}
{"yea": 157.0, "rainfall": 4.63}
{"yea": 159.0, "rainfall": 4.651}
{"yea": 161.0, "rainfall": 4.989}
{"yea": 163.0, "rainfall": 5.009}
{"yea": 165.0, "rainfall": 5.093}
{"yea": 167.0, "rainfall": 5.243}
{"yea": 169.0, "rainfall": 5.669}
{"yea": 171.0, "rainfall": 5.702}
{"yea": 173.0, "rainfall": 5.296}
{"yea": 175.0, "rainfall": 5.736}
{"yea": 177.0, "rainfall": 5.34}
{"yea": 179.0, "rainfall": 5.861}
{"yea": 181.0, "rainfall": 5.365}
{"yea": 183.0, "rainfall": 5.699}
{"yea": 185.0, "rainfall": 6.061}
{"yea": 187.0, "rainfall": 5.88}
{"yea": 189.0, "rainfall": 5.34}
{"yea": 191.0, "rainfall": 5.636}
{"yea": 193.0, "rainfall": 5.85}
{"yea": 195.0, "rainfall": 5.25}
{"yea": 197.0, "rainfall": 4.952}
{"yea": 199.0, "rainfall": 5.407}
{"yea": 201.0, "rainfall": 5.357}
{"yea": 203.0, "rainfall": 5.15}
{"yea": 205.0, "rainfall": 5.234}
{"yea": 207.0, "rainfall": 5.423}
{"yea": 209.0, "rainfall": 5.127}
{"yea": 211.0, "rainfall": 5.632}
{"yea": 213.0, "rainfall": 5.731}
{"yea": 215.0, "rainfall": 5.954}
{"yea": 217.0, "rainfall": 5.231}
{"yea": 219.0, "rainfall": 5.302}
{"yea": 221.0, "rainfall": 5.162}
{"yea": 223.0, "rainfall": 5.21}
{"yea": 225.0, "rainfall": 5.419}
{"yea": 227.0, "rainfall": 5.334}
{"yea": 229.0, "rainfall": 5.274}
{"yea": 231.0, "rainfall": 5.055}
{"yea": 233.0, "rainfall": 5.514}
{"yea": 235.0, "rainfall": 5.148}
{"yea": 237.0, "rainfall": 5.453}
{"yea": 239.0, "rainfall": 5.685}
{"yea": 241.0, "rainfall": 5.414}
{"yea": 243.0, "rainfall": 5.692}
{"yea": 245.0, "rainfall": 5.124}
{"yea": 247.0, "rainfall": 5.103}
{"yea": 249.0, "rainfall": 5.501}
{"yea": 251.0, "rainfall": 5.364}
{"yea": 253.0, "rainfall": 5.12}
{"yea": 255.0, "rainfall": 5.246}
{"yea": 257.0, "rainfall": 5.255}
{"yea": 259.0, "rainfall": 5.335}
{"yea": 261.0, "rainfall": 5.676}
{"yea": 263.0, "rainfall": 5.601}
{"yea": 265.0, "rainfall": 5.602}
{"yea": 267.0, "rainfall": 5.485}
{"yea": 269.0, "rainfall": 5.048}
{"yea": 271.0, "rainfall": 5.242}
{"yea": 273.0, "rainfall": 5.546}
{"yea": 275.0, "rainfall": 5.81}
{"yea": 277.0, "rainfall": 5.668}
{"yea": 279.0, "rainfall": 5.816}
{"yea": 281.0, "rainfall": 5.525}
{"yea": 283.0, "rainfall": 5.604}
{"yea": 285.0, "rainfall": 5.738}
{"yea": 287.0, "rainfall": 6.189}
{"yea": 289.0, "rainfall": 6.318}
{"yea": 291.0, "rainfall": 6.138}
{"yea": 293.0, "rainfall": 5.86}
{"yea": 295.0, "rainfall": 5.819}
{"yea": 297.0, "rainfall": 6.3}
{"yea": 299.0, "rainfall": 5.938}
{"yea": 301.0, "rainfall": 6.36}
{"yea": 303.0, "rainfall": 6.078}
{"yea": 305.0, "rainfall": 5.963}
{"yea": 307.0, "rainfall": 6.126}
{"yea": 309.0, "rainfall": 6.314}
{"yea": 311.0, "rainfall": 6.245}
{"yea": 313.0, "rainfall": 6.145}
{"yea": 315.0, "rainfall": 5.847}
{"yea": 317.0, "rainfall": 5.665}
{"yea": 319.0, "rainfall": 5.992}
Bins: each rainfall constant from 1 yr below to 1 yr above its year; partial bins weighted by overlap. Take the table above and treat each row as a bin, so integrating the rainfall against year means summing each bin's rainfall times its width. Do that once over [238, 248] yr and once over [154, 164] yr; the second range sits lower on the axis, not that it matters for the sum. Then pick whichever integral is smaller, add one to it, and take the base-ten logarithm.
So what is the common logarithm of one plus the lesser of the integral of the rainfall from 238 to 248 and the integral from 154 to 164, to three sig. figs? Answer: 1.67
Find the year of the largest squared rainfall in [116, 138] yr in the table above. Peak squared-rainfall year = 121.0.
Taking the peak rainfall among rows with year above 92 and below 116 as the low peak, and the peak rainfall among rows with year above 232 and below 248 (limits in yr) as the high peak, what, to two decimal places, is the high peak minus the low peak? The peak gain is -0.43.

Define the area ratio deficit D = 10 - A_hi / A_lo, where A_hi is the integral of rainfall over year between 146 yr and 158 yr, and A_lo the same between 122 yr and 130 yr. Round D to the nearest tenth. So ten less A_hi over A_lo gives 9.0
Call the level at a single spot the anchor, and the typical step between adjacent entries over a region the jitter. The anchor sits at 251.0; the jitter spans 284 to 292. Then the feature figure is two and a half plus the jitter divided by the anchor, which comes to 2.547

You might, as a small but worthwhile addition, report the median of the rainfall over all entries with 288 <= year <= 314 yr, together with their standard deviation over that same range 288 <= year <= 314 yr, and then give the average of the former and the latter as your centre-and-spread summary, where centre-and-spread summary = 3.16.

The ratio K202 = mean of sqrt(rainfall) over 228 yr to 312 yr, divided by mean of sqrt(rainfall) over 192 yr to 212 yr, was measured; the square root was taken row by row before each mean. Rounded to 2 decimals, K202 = 1.03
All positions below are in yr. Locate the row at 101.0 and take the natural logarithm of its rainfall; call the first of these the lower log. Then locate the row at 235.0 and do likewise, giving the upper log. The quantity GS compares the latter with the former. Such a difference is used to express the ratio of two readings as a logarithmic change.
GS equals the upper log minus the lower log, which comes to 0.10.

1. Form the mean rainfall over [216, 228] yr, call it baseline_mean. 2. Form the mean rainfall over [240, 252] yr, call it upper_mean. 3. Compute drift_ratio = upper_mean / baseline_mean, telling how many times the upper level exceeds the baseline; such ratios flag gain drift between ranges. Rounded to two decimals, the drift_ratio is 1.02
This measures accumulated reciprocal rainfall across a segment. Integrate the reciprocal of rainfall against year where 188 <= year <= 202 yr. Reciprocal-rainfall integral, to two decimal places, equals 2.60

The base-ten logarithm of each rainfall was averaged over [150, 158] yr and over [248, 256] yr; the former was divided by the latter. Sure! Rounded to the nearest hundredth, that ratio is 0.78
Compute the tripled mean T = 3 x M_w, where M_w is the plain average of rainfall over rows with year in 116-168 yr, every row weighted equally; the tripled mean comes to 12.7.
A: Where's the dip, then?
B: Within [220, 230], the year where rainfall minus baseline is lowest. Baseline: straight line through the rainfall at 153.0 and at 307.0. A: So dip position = 229.0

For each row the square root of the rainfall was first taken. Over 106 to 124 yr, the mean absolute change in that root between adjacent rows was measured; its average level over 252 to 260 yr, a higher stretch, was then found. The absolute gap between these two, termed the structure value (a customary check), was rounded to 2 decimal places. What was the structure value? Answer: 2.22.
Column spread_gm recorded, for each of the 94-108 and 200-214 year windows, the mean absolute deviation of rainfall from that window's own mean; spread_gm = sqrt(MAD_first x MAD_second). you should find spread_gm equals 0.20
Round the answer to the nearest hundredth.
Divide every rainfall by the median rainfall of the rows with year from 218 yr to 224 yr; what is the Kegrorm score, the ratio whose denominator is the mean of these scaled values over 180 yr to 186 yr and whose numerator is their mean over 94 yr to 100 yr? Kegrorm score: 0.99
